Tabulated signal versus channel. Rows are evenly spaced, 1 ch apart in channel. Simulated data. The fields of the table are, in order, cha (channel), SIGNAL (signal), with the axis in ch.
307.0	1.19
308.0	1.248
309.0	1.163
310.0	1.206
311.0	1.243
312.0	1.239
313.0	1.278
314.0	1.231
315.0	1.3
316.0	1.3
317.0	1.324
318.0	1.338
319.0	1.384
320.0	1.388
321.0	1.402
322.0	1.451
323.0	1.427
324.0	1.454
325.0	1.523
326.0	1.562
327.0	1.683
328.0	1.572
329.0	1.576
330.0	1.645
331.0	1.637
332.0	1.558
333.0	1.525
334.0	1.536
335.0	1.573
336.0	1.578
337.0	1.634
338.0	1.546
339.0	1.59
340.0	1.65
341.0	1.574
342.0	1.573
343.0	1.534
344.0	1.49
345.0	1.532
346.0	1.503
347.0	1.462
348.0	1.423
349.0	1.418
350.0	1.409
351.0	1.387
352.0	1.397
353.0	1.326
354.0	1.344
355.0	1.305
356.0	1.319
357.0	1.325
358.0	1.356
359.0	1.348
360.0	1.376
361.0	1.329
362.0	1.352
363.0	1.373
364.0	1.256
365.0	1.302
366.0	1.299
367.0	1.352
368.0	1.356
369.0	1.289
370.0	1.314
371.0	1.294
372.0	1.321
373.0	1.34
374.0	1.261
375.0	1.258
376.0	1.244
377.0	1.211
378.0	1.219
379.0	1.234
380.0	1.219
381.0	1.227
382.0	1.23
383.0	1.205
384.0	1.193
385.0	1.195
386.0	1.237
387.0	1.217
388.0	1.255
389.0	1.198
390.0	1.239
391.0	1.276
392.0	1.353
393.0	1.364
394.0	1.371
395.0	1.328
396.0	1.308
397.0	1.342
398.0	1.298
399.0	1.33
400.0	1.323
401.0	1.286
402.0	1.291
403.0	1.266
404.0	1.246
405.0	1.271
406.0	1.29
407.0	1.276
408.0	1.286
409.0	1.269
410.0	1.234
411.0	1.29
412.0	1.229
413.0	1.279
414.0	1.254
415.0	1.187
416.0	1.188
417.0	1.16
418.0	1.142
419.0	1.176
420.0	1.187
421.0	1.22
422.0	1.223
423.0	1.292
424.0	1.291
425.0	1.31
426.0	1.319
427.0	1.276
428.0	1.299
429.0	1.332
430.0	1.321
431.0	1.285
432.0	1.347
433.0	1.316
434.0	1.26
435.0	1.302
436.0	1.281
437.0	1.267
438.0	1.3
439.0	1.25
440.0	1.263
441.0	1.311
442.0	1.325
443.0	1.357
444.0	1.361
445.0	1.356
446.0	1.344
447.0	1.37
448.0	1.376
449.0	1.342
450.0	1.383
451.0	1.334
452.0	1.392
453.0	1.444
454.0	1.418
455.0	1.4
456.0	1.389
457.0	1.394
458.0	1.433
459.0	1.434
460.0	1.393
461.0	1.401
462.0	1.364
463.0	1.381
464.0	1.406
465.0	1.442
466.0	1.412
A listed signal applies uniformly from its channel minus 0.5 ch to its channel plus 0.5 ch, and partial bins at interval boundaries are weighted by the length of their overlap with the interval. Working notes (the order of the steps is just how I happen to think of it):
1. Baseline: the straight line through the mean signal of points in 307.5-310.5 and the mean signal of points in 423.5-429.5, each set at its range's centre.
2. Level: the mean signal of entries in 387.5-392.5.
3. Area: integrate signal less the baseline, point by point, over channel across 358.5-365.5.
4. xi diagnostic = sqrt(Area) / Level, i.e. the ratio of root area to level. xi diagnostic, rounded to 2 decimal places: 0.60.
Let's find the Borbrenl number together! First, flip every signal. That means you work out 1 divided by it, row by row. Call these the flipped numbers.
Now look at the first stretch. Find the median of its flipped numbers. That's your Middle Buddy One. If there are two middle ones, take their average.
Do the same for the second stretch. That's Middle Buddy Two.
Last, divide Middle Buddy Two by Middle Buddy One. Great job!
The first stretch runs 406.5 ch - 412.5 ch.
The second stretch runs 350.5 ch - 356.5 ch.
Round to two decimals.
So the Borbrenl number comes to 0.95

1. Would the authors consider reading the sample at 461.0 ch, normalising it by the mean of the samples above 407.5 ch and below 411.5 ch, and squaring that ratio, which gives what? 1.2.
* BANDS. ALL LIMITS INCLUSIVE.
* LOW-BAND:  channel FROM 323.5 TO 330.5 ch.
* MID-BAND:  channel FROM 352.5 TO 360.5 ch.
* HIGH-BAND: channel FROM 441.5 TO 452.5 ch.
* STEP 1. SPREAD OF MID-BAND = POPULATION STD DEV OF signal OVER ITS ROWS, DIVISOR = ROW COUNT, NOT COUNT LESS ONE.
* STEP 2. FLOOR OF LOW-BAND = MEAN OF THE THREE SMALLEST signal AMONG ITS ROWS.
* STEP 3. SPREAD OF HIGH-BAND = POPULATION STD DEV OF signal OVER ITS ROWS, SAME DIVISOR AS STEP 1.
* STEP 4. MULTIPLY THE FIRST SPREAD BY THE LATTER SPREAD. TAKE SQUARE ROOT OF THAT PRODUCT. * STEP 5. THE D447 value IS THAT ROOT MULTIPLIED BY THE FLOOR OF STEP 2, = 0.031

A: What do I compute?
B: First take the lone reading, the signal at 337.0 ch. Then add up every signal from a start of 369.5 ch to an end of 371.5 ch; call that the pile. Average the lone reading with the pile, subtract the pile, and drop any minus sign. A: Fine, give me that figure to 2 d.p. 0.49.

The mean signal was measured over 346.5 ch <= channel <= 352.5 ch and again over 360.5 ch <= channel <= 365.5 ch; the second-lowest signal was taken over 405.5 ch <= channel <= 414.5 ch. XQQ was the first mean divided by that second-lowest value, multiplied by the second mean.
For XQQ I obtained 1.5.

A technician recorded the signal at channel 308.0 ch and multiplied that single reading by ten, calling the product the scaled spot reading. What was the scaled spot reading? 12.5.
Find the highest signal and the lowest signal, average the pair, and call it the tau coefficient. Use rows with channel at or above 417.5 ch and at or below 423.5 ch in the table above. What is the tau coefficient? 1.22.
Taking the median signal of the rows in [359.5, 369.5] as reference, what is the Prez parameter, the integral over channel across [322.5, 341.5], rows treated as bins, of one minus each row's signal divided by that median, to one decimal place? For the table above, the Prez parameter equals -3.3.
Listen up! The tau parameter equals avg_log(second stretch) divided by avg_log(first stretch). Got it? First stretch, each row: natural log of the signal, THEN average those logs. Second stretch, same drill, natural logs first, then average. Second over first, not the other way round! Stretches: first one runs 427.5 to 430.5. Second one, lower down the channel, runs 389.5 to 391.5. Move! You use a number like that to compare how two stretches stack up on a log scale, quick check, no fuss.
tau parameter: 0.83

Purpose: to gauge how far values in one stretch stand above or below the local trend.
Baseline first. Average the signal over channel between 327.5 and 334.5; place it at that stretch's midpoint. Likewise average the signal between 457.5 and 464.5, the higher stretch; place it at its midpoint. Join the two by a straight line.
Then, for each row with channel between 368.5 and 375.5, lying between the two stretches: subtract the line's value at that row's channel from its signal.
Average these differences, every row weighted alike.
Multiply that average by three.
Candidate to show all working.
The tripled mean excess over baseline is -0.68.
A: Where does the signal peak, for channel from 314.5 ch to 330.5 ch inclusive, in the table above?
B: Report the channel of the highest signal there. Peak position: 327.0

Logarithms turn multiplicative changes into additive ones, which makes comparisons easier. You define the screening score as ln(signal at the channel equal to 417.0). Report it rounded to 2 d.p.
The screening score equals 0.15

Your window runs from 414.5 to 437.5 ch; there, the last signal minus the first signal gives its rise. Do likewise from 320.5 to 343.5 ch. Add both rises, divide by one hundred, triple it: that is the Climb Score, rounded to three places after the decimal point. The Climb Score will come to 0.006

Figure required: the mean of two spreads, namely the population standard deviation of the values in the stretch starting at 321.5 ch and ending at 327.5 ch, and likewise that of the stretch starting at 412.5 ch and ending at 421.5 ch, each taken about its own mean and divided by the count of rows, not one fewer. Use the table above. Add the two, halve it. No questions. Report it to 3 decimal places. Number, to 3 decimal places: 0.065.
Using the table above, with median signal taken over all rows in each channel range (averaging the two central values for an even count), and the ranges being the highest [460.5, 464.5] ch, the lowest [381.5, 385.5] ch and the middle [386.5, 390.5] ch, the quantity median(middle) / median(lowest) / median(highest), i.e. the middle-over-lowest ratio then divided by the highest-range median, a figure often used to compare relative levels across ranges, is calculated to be 0.736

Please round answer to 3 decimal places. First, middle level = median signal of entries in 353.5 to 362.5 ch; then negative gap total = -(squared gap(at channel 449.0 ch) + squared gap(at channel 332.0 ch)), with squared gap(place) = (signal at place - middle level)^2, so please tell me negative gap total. -0.046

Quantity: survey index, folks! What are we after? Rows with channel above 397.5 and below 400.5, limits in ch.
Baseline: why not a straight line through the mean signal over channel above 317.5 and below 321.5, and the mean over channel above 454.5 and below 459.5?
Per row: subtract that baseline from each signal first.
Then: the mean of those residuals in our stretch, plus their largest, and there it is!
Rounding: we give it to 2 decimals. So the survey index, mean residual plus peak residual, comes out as -0.15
